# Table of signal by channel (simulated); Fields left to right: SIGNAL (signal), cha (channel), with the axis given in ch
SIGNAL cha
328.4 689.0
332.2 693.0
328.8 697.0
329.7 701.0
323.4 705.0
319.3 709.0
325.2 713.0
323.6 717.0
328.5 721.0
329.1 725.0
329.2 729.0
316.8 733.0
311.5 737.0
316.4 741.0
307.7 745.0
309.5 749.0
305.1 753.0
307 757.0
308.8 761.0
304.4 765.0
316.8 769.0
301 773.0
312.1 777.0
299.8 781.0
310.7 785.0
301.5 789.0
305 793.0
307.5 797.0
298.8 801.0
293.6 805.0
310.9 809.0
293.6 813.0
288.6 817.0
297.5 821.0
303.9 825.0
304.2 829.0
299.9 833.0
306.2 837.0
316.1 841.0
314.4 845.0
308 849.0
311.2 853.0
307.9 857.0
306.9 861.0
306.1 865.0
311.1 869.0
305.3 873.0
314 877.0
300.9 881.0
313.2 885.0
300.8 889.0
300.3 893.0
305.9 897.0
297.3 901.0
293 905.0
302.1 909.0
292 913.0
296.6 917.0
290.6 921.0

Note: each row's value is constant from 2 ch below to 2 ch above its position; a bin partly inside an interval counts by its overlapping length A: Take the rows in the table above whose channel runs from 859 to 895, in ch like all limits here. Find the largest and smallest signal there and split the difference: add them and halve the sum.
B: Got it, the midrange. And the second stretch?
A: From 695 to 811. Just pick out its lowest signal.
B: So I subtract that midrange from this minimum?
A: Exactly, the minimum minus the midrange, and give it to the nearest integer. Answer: -14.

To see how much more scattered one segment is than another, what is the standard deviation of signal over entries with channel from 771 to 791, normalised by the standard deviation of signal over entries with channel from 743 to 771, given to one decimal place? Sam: 1.4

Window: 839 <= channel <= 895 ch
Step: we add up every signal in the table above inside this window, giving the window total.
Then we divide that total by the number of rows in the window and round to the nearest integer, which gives 308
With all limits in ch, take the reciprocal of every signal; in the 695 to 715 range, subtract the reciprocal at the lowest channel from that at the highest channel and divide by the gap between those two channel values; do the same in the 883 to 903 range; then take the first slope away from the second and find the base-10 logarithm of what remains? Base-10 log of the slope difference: -5.07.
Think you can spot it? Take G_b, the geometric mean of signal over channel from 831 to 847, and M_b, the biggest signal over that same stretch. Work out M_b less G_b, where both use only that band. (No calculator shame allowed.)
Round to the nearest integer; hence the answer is 7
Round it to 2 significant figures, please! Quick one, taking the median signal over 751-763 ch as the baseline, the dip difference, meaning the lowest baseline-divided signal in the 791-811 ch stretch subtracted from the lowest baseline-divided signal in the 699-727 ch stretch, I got 0.084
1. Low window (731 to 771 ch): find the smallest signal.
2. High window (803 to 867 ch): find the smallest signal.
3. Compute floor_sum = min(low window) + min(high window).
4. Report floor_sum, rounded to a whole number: 593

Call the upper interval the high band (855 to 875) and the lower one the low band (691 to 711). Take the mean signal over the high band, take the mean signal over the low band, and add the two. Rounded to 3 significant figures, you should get 634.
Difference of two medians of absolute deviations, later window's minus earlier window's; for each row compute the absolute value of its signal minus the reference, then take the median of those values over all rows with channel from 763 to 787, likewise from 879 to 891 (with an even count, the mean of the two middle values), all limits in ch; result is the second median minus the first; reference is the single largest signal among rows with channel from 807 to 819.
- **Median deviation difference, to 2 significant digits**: 3.8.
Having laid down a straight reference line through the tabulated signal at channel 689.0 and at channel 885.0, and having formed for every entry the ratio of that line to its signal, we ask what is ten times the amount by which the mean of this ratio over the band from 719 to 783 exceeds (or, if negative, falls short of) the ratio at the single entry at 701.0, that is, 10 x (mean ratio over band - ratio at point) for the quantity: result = 0.42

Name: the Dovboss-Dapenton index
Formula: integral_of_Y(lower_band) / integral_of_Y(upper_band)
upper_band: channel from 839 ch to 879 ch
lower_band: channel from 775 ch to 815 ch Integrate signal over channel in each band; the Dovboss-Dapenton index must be 0.98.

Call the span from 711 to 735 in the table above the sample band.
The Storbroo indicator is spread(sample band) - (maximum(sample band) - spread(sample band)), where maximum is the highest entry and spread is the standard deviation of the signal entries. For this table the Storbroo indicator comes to -320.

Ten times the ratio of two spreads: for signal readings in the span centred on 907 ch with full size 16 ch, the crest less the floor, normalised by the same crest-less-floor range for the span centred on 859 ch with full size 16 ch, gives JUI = 20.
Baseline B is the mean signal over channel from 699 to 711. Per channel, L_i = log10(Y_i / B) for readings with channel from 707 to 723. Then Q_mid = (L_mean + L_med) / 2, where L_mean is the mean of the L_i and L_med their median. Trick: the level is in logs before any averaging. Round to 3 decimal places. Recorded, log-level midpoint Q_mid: 0.000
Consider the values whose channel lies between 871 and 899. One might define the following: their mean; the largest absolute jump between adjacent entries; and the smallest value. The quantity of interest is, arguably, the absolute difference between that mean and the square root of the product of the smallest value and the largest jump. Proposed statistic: 243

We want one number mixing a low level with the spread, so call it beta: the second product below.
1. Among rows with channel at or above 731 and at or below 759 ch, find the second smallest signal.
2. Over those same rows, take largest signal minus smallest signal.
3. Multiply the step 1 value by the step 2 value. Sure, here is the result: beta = 3592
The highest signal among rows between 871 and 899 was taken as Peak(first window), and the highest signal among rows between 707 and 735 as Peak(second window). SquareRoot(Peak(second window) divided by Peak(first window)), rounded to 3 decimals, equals 1.024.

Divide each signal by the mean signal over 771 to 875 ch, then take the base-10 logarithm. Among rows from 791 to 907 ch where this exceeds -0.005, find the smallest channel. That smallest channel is 793.0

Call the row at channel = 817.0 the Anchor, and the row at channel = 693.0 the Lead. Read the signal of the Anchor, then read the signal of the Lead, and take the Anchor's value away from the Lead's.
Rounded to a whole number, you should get 44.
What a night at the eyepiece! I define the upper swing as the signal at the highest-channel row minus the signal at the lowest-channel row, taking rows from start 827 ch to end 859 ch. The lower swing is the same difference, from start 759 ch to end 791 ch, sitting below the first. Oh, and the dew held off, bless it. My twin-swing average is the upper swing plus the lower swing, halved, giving -1.8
